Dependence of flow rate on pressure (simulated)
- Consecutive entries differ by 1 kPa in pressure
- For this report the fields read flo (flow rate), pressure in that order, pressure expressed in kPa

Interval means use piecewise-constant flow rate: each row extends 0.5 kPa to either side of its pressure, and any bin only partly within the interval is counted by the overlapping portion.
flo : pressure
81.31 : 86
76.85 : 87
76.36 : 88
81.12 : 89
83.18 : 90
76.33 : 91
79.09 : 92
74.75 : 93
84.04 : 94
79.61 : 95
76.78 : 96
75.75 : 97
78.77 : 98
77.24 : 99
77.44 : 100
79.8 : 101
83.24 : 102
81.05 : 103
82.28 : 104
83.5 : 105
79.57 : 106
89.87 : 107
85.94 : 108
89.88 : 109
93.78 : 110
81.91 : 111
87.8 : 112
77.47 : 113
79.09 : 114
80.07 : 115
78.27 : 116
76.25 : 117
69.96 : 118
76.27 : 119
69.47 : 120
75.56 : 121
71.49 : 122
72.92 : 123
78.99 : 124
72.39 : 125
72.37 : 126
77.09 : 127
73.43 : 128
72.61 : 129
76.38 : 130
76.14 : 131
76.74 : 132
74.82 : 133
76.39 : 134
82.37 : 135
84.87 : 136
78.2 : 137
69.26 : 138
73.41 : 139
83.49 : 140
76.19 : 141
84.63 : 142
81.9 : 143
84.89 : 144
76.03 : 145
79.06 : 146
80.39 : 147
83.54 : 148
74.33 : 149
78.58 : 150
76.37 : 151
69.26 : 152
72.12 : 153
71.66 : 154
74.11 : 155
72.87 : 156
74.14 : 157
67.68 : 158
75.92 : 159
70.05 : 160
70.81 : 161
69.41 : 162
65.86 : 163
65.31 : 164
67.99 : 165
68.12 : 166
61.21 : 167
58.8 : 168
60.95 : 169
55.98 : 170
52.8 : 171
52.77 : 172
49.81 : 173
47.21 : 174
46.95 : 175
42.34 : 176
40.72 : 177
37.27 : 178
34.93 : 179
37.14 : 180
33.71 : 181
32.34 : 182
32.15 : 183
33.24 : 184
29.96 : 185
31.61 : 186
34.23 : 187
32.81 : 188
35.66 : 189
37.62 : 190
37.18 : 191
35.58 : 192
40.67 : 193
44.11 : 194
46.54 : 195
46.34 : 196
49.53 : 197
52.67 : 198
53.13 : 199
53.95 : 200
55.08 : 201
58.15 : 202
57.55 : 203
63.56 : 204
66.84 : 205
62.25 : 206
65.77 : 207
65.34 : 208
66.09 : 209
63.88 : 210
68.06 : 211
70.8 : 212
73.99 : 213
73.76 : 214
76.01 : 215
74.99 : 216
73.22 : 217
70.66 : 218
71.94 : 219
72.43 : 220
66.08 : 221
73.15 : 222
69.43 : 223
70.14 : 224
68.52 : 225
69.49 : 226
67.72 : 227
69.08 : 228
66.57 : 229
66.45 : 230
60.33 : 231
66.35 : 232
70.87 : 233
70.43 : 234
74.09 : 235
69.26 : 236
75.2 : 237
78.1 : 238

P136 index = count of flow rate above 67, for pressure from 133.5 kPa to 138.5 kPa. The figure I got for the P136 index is 5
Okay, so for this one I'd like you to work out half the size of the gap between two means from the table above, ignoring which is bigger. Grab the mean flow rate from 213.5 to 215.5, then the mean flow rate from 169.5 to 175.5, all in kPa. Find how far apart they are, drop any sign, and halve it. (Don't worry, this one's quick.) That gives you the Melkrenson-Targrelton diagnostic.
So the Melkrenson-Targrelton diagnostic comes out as 11.98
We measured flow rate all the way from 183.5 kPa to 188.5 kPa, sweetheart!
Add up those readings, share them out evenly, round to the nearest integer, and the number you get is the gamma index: 32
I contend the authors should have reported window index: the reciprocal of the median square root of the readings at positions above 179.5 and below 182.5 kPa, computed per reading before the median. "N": 0.172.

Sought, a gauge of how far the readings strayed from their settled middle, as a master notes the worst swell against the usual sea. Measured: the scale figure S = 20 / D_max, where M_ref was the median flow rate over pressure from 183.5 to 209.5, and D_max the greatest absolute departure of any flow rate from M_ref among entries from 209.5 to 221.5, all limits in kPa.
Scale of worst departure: 0.7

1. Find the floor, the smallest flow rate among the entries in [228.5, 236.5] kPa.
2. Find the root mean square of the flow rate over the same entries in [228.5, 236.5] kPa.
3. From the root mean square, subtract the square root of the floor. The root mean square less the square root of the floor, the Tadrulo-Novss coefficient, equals 60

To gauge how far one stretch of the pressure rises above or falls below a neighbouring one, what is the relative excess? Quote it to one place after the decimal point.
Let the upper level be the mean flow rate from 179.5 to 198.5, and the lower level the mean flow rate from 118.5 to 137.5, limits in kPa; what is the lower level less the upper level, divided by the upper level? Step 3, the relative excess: 1.0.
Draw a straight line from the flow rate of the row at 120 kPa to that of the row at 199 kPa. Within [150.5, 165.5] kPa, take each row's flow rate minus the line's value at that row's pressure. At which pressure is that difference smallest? 164 kPa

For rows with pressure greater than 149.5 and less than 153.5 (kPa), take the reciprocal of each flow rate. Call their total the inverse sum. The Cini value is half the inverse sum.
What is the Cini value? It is 0.027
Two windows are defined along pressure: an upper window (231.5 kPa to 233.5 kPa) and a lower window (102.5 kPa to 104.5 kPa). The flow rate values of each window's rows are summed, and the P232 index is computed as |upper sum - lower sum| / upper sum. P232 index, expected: 0.19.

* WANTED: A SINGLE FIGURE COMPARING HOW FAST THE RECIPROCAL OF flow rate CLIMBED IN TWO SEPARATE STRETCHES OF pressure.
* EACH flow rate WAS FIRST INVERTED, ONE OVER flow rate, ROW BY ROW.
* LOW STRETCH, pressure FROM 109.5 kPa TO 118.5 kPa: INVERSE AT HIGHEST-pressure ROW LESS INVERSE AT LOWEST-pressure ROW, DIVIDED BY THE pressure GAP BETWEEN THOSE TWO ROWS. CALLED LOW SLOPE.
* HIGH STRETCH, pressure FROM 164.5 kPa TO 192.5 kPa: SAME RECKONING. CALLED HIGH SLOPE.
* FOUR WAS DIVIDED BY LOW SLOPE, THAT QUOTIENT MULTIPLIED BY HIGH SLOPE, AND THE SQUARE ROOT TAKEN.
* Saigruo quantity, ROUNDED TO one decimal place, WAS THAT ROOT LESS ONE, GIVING 1.1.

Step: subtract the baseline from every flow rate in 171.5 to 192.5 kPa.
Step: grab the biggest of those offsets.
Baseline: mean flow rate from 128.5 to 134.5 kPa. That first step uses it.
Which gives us -23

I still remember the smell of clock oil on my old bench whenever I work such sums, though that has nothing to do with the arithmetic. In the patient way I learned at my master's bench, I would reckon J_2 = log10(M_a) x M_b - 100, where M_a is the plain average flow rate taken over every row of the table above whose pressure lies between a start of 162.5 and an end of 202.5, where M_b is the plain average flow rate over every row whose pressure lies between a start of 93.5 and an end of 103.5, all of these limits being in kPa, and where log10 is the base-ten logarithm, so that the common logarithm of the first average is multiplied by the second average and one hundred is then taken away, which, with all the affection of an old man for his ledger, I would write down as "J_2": 32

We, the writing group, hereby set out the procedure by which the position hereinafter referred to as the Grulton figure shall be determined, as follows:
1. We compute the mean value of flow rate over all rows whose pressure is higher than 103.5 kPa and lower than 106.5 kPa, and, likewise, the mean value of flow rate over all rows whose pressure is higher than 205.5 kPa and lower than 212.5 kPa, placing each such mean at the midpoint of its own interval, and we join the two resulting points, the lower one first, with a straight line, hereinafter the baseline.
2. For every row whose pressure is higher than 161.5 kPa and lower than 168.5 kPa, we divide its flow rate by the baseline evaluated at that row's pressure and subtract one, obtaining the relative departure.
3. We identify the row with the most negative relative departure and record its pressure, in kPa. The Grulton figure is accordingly 168 kPa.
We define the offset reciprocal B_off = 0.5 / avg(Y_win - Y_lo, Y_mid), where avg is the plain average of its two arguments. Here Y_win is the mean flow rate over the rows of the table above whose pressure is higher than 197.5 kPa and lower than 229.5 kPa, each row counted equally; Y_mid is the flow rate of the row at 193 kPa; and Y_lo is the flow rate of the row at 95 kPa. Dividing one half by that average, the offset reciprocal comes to 0.036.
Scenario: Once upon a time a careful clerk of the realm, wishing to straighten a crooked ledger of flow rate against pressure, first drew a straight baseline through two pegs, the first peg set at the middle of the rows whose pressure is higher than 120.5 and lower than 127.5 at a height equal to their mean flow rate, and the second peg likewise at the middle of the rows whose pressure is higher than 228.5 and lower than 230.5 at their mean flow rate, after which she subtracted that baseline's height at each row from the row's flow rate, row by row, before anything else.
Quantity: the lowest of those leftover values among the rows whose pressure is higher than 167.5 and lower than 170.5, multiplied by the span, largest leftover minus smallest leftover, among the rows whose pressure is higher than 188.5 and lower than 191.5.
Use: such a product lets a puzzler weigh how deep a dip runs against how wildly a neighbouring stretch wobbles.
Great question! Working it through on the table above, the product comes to -30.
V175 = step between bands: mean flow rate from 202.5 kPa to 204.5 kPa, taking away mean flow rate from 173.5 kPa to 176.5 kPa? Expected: 15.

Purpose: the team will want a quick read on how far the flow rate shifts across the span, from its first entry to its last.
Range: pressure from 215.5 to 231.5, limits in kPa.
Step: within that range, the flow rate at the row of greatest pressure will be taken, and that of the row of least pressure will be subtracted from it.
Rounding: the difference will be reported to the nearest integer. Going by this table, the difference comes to -15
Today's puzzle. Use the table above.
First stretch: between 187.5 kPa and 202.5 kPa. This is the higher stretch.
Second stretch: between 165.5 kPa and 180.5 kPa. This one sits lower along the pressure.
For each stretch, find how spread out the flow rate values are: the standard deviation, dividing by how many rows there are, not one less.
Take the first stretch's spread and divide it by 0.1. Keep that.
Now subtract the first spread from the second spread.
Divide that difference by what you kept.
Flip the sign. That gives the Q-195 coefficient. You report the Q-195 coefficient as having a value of -0.02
